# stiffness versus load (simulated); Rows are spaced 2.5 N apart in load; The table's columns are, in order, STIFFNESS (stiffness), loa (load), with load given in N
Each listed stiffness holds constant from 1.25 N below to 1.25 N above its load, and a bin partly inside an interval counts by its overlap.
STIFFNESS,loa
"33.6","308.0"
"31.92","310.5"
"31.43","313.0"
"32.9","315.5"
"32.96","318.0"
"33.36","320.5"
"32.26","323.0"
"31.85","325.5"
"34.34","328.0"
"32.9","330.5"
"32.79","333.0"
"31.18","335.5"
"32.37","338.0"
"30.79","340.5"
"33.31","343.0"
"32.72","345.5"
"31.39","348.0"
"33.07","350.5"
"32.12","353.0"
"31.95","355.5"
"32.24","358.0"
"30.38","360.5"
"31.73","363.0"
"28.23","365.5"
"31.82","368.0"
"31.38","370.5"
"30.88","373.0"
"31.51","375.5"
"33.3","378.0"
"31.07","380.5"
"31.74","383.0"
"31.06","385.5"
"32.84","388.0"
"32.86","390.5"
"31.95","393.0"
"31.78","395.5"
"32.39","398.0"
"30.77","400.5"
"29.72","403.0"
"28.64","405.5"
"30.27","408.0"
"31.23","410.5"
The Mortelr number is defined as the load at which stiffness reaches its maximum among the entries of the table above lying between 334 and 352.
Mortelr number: 343.0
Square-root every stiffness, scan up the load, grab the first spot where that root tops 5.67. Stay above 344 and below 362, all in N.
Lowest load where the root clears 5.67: 345.5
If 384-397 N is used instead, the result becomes 388.0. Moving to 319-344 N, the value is 320.5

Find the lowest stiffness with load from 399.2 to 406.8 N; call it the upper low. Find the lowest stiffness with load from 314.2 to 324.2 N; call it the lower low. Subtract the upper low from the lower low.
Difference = 3.6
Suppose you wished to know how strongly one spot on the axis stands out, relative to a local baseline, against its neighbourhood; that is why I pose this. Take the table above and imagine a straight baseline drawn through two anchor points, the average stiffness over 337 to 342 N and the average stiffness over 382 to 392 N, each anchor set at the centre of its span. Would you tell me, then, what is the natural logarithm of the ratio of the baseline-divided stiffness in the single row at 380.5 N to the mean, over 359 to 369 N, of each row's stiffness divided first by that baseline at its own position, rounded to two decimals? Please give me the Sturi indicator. 0.01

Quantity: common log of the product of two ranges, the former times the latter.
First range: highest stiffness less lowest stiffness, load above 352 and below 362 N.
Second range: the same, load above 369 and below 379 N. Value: 0.65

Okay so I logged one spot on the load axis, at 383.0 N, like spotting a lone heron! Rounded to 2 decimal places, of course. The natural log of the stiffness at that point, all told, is 3.46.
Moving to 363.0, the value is 3.46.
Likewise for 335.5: 3.44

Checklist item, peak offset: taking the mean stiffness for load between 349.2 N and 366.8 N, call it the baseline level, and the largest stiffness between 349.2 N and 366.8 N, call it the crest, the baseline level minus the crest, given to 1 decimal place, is -1.7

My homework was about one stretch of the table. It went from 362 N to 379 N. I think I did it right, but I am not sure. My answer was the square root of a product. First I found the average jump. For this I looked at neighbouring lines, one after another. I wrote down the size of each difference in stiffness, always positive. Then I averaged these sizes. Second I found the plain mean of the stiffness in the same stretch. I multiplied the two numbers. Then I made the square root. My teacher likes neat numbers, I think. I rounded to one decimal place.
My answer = 7.4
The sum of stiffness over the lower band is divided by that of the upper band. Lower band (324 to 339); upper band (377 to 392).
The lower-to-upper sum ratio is 1.01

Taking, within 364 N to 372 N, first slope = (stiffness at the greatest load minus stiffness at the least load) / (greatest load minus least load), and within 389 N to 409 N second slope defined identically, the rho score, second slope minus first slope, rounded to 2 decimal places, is -0.78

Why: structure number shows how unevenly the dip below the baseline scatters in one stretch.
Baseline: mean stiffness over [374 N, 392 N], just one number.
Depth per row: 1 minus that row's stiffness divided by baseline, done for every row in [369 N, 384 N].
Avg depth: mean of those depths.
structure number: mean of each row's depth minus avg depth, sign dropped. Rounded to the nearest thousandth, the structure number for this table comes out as 0.018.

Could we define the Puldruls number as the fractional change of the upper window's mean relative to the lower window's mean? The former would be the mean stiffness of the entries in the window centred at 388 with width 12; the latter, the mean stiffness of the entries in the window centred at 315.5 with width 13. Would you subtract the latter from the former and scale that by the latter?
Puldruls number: -0.013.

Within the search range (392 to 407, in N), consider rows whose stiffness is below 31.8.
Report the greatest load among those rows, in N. 405.5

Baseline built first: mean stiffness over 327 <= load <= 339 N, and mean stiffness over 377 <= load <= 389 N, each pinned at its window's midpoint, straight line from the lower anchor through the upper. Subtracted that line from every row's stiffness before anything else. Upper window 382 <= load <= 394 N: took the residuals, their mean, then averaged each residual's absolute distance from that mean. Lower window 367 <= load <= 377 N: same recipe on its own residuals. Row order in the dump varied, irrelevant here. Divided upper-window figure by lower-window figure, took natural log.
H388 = 0.84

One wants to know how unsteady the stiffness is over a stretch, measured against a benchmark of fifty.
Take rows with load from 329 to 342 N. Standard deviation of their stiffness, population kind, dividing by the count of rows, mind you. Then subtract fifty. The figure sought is -49.14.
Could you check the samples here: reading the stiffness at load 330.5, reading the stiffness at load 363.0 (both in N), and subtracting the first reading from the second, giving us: -1.17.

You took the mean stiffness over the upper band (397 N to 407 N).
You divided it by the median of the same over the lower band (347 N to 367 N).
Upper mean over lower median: 0.95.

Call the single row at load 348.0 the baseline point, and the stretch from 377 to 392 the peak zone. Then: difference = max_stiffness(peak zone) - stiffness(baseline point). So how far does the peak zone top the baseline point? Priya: 1.9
